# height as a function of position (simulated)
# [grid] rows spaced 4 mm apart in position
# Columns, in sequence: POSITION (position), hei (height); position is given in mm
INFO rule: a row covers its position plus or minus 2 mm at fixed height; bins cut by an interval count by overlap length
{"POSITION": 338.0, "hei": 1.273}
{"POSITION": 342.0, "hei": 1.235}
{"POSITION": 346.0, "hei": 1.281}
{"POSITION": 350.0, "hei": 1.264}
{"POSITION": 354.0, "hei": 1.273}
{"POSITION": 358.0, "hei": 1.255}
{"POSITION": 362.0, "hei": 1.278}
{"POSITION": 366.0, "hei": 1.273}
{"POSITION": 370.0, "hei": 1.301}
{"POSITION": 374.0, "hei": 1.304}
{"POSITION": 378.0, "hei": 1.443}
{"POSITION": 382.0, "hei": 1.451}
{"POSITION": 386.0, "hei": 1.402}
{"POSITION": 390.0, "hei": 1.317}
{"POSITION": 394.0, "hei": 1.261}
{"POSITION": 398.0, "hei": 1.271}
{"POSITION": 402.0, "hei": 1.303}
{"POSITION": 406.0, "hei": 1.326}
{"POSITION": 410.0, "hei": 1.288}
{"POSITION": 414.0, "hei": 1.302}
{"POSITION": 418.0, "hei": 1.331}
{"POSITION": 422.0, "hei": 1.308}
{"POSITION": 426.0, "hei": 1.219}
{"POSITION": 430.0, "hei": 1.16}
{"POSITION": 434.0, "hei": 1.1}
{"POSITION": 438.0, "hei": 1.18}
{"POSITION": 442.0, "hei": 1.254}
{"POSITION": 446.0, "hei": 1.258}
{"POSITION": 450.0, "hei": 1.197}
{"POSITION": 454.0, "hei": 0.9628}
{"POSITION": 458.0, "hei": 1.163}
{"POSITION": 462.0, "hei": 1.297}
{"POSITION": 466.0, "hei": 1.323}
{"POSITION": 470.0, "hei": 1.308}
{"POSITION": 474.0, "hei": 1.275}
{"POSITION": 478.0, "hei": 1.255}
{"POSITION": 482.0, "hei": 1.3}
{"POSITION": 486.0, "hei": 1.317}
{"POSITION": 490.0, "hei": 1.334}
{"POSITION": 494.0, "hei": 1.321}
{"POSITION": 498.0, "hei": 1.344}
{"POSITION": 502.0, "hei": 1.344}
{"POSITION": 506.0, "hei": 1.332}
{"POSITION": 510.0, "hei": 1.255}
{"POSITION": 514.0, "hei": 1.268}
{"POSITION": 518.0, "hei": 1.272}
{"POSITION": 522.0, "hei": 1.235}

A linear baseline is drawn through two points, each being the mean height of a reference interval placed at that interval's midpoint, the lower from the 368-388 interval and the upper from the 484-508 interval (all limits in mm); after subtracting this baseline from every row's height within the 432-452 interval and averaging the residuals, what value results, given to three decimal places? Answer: -0.156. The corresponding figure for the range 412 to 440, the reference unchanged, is -0.132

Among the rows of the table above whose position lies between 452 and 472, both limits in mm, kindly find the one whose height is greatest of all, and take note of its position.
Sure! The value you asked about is 466.0 mm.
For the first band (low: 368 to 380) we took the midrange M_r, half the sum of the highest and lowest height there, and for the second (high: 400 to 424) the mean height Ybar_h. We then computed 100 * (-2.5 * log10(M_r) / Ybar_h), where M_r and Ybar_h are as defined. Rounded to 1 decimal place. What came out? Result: -26.2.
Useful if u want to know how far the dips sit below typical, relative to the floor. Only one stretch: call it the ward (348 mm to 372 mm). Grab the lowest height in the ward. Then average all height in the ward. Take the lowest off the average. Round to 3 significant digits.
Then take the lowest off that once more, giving -1.24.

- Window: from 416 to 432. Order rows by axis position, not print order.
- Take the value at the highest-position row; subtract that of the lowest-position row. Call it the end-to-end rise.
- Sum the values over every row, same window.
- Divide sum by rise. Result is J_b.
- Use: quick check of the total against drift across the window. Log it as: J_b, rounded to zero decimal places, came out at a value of -29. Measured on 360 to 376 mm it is 198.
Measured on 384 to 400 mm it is -40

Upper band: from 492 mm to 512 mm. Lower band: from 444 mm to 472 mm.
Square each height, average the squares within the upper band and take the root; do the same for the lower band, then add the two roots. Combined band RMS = 2.54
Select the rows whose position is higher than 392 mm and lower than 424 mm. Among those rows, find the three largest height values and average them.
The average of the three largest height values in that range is 1.32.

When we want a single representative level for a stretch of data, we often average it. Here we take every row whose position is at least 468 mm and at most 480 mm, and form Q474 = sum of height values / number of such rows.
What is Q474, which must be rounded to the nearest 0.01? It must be 1.28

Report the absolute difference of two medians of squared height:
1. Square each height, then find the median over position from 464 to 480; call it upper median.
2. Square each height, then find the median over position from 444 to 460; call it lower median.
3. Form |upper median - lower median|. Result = 0.28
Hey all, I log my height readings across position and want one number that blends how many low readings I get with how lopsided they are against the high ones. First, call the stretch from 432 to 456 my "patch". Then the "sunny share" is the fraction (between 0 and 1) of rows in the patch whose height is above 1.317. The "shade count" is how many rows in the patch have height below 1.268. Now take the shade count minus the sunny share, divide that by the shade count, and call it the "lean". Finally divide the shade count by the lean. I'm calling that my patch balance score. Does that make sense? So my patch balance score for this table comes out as 6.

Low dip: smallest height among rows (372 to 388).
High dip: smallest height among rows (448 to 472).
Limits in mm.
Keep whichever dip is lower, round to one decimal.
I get 1.0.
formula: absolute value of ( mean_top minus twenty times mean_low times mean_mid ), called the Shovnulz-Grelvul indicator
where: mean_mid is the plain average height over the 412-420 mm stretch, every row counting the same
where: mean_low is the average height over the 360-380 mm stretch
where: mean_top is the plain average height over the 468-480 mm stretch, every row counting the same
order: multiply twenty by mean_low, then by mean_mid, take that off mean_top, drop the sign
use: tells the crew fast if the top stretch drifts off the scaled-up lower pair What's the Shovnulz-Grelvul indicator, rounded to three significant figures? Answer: 33.5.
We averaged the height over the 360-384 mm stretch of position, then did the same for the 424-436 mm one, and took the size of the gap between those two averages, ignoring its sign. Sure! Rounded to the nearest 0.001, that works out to 0.182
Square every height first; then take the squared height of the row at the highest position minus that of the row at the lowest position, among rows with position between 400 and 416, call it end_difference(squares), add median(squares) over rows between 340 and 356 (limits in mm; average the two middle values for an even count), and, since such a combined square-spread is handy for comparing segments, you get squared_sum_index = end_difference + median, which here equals 1.61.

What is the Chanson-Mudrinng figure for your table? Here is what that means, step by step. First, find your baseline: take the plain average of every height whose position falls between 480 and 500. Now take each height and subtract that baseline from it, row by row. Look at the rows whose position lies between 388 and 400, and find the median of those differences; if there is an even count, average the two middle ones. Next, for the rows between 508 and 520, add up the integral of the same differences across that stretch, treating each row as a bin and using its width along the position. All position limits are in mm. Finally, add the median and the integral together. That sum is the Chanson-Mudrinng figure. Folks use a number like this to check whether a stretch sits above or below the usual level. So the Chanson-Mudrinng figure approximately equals -0.75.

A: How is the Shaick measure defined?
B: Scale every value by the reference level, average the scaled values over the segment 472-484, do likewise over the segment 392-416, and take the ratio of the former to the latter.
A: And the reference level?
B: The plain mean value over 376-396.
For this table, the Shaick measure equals 0.99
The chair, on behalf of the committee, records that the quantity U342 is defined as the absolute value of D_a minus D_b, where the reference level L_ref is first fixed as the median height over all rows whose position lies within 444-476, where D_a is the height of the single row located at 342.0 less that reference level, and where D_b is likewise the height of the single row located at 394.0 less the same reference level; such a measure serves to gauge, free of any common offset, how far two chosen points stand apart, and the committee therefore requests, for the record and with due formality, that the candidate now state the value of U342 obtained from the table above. 0.03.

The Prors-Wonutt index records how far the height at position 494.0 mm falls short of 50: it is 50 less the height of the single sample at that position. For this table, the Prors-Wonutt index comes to 48.68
